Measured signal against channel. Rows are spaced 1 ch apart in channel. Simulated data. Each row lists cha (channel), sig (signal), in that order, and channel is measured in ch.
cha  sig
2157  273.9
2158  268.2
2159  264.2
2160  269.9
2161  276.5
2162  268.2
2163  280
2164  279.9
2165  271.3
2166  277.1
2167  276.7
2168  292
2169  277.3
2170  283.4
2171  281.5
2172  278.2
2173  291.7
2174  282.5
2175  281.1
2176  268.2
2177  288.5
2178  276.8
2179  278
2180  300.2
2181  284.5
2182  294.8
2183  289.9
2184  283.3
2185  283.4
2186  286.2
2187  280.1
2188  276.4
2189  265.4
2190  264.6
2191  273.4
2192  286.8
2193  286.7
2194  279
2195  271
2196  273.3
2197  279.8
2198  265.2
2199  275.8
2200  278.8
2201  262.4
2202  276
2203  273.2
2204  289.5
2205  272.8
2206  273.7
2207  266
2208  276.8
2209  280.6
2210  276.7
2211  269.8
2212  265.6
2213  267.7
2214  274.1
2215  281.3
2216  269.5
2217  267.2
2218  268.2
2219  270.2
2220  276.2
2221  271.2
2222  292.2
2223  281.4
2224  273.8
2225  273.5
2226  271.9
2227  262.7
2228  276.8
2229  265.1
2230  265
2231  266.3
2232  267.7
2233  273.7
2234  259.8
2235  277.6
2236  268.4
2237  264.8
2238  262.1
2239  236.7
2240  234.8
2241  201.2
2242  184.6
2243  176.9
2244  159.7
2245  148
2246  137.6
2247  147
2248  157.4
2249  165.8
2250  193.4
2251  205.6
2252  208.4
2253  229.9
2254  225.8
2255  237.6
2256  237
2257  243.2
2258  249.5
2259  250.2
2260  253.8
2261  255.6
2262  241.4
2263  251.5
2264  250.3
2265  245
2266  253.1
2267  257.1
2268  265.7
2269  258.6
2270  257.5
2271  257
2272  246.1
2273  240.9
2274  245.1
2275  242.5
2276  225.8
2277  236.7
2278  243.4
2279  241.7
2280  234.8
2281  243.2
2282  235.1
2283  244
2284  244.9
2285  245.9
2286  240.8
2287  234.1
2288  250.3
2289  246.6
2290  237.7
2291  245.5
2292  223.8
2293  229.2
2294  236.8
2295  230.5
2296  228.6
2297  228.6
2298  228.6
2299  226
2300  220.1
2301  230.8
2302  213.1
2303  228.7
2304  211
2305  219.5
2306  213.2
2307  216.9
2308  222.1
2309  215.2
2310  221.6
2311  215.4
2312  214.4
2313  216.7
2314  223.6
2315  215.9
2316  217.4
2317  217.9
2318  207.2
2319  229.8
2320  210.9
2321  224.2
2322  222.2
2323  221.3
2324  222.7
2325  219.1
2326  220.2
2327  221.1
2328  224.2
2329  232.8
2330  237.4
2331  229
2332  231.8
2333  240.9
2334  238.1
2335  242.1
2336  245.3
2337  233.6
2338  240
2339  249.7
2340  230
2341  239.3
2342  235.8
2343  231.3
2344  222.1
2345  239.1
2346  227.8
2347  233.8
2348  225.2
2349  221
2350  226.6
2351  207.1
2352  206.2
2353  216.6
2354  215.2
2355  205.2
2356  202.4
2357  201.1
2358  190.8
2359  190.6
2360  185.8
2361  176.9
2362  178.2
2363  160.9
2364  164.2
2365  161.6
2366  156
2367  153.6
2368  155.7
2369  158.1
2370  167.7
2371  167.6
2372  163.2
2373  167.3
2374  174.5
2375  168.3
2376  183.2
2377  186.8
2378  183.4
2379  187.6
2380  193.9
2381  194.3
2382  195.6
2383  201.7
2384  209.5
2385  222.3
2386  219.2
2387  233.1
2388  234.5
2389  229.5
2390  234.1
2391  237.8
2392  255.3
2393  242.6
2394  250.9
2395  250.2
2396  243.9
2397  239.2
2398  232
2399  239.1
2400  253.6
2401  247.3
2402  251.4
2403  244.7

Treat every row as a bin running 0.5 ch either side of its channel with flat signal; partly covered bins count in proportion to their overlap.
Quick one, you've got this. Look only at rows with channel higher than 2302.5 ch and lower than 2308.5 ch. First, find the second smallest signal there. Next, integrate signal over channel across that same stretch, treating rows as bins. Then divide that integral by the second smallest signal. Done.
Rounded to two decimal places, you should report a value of 6.15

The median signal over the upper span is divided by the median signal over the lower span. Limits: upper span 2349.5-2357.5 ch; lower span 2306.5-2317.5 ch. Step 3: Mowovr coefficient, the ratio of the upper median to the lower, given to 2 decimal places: 0.95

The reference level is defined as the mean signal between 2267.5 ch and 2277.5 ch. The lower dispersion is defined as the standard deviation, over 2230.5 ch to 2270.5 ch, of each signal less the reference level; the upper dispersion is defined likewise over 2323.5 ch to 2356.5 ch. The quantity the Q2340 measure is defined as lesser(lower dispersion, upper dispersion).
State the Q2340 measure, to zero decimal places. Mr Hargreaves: 12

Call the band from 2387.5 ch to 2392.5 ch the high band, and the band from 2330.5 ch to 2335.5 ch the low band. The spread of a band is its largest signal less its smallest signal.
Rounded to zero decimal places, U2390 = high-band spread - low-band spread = 13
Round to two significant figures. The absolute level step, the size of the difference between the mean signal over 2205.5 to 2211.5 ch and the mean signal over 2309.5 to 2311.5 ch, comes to 55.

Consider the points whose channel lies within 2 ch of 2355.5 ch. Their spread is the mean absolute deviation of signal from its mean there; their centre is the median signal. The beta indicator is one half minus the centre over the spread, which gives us -44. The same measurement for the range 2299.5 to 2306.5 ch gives -36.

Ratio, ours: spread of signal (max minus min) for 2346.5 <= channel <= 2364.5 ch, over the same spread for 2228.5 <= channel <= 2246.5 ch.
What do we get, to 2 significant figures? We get 0.52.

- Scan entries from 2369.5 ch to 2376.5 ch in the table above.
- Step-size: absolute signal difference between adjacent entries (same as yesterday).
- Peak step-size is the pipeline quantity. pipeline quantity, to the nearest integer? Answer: 15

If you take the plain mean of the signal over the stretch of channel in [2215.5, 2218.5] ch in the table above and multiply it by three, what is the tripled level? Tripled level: 805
